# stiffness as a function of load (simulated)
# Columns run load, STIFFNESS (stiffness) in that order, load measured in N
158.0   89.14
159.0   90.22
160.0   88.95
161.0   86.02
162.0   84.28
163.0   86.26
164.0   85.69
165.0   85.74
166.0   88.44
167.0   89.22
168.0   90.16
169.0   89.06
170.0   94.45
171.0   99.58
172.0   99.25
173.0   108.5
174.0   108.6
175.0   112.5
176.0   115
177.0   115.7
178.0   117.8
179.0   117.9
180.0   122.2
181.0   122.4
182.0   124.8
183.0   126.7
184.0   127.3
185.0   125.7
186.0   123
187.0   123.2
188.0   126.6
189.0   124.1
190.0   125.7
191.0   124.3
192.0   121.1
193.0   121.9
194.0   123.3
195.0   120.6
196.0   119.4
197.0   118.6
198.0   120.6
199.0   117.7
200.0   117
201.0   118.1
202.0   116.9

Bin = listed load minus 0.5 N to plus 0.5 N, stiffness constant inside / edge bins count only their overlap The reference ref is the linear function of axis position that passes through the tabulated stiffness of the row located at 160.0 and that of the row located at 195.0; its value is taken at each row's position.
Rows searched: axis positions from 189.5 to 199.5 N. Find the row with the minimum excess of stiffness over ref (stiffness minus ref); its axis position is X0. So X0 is 199.0 N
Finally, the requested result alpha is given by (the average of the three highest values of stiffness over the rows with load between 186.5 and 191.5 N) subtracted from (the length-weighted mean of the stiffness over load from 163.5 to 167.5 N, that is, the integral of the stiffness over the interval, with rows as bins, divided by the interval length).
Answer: -38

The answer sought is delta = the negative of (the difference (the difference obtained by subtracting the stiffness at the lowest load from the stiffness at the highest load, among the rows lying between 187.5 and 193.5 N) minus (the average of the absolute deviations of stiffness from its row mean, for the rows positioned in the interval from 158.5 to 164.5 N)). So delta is 6.5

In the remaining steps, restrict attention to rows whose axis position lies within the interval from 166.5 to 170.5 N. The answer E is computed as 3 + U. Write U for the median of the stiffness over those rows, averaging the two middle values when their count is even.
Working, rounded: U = 90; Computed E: 93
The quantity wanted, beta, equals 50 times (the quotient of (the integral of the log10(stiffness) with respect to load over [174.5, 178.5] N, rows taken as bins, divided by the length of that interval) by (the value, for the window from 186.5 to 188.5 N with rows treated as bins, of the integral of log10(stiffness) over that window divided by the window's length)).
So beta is 49.2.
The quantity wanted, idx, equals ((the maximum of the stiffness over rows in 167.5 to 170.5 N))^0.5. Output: 9.72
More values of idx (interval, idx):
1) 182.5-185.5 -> 11.28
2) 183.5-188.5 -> 11.28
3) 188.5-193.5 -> 11.21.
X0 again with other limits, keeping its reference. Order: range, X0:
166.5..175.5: 169.0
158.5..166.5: 165.0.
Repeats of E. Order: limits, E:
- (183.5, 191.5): 128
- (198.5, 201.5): 121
